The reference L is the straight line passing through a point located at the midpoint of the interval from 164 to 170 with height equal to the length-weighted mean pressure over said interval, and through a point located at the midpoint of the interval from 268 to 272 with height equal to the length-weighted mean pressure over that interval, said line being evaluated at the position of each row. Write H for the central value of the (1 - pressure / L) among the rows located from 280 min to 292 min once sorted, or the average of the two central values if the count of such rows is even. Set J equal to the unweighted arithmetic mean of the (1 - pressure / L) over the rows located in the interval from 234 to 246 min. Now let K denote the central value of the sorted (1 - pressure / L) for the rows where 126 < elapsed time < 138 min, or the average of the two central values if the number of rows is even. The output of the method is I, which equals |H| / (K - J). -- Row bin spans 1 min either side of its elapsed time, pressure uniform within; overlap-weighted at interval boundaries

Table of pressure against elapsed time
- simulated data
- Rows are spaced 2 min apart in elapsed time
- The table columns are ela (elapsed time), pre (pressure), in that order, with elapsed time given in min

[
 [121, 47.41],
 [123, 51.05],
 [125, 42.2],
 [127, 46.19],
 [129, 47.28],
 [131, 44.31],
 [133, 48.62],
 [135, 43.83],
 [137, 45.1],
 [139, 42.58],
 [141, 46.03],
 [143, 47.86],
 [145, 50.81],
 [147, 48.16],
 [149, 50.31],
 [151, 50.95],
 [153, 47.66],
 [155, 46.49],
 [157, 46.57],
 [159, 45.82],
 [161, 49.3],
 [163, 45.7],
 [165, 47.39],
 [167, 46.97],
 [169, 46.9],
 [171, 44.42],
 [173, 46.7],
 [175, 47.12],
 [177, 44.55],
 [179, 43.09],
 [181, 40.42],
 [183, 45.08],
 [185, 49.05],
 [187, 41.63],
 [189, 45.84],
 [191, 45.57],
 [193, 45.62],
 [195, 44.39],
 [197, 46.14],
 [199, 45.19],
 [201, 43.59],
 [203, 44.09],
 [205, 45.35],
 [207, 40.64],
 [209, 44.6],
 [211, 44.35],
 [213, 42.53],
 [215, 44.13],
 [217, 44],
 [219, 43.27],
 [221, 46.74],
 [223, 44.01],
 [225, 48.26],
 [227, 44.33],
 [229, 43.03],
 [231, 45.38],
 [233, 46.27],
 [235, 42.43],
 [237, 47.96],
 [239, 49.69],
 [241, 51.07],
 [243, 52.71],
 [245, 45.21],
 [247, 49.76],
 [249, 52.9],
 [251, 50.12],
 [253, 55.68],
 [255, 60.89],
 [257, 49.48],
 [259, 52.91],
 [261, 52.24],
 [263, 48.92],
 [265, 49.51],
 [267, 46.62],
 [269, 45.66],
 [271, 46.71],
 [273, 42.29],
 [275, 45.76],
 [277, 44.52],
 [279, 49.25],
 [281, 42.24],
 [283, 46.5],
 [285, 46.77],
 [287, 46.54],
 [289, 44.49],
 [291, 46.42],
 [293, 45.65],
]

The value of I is 0.1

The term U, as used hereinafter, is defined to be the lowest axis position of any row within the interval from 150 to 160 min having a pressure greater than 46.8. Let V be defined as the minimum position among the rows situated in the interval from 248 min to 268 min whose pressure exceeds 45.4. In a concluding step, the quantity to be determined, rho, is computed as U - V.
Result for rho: -98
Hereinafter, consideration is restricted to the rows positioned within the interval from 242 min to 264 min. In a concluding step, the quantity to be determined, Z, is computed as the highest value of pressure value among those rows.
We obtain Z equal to 60.89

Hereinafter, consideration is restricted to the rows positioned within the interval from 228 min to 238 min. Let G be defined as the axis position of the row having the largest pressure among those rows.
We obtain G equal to 237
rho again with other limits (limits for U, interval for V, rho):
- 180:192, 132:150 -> 52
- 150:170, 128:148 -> 22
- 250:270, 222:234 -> 26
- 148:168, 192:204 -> -44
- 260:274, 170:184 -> 88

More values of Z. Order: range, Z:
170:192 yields 49.05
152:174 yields 49.3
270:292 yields 49.25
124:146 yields 50.81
